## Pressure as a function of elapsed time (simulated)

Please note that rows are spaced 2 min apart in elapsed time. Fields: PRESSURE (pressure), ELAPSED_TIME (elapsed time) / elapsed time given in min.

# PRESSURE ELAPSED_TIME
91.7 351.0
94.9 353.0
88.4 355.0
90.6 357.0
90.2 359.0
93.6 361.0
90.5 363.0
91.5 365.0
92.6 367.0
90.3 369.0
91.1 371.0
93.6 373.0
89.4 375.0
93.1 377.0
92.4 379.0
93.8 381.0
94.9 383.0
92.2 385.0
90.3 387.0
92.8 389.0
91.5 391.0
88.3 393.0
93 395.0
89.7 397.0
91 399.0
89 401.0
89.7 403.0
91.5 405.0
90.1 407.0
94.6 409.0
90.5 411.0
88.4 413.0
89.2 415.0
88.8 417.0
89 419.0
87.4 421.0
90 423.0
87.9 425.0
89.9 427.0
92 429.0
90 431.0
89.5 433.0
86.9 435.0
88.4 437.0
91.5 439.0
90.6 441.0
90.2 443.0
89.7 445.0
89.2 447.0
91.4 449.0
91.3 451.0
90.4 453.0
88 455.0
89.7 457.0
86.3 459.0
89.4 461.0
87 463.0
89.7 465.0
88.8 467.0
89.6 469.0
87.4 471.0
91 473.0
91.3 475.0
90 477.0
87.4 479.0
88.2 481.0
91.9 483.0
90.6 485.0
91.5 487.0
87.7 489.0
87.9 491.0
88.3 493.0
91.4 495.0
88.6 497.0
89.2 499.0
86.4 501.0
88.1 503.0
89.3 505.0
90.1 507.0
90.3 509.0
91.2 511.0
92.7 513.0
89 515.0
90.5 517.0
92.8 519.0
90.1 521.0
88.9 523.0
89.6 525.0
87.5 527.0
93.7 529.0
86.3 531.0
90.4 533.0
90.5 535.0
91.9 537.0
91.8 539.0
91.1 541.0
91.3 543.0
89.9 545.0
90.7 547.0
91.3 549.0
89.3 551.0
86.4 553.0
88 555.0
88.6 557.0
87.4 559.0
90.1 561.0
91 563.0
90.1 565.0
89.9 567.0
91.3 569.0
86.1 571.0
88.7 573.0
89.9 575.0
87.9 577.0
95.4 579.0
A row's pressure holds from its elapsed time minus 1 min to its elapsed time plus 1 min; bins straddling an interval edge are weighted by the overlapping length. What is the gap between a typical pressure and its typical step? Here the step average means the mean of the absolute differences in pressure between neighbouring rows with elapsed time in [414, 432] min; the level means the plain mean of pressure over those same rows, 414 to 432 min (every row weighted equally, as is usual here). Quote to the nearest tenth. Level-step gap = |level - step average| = 87.7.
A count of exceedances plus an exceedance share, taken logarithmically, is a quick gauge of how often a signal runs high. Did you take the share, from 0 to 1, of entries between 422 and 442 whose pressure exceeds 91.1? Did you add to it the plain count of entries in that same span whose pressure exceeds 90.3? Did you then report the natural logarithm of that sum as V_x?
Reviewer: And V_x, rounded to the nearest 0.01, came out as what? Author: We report 1.16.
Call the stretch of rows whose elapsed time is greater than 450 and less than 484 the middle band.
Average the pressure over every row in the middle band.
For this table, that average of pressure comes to 89.3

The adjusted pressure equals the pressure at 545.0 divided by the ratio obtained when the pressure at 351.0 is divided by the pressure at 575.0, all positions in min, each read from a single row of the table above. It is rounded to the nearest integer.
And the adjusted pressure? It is 88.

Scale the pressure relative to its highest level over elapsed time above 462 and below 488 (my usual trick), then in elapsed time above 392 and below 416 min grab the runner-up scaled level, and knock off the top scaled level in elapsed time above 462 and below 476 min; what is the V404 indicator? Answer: 0.018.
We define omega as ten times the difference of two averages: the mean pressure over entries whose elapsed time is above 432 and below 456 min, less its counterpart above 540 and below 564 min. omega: 2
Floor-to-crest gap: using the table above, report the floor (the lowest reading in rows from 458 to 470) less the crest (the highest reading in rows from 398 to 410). -8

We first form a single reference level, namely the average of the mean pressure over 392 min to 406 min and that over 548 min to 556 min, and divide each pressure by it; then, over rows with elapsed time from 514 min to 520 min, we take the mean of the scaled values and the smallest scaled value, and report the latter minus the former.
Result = -0.0197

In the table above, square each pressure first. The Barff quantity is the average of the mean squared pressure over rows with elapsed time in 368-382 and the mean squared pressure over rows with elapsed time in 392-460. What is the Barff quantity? 8262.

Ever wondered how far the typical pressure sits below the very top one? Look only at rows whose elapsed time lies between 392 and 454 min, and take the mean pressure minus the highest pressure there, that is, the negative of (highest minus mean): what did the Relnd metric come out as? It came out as -4.6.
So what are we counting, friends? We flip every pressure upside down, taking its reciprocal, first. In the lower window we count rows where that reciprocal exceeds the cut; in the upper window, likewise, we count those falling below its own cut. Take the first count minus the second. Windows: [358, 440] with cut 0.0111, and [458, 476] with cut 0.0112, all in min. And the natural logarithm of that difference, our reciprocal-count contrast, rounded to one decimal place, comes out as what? 2.5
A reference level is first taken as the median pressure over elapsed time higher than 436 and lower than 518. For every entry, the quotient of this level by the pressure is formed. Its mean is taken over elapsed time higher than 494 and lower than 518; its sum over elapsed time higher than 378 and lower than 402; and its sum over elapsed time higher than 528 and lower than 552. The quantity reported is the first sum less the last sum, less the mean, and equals -1.11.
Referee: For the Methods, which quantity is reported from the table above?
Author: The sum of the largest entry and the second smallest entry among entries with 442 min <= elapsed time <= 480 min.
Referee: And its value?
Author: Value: 178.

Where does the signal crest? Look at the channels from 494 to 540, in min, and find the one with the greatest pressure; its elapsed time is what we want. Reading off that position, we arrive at 529.0 min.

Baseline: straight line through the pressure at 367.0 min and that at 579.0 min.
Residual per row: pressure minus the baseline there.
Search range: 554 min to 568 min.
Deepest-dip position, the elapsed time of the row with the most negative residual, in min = 559.0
